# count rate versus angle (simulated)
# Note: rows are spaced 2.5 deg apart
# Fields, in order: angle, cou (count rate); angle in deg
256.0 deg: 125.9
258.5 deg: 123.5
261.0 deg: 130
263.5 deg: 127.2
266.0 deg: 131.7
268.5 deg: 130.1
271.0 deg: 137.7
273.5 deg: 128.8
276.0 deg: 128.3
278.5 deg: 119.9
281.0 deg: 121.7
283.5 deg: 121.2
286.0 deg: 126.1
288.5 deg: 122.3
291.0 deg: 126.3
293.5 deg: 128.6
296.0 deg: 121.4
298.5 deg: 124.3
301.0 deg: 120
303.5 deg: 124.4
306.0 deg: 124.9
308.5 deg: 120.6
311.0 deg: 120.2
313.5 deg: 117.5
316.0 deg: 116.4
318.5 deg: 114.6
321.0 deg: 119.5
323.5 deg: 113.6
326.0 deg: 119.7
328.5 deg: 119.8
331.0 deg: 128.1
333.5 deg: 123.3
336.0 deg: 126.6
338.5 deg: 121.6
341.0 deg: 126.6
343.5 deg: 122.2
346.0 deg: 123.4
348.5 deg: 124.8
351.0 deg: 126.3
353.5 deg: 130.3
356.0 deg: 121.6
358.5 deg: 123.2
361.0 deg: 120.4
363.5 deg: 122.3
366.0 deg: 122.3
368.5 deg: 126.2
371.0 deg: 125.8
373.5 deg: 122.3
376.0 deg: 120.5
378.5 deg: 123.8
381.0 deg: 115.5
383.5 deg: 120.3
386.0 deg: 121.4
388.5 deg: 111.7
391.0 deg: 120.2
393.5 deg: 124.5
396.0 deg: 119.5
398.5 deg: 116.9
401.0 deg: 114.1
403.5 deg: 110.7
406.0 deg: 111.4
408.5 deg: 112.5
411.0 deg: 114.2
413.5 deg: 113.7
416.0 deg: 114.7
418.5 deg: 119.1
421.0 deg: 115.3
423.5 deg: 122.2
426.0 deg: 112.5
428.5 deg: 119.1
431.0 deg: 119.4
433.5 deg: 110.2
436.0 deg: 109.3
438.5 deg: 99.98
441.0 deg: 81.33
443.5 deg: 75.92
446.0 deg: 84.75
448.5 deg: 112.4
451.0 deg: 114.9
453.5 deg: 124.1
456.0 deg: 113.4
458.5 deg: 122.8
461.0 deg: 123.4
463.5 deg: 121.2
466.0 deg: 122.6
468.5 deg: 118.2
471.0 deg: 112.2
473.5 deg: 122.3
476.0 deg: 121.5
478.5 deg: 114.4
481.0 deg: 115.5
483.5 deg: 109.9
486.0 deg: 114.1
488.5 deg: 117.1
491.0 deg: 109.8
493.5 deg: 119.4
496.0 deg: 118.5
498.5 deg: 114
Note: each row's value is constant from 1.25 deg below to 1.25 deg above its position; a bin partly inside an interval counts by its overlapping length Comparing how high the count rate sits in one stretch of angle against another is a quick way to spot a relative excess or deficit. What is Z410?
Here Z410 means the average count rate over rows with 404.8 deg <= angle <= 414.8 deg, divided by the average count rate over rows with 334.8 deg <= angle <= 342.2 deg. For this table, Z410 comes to 0.90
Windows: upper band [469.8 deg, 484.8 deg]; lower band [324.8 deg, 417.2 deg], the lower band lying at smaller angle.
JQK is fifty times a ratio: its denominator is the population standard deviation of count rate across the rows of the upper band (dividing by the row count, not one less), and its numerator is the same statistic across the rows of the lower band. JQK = 55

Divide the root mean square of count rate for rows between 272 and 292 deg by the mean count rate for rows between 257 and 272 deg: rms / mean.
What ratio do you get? 0.96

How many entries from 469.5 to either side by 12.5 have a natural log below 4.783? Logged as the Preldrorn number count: 4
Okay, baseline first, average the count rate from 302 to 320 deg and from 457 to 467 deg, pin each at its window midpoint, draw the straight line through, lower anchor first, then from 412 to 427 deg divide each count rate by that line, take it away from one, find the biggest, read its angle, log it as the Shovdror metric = 426.0 deg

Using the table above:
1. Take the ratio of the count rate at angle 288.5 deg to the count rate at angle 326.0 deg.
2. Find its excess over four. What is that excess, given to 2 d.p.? -2.98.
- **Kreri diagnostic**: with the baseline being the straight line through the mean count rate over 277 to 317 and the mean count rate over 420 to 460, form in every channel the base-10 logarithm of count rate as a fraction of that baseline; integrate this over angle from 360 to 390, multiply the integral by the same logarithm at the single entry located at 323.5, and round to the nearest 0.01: -0.02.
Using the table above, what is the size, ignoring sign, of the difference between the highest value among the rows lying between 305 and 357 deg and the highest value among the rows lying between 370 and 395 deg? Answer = 4.5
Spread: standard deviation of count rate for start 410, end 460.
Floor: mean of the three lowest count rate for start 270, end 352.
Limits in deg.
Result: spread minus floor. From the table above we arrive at -101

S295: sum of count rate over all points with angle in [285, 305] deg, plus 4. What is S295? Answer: 997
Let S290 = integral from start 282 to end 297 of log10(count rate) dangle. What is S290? 31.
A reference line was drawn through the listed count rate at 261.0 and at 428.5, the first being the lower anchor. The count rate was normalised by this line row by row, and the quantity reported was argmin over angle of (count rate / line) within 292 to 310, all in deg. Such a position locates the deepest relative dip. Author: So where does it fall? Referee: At 301.0 deg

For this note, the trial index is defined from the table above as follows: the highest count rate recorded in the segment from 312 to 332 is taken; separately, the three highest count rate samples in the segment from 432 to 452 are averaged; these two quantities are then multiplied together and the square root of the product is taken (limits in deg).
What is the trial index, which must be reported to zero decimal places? 120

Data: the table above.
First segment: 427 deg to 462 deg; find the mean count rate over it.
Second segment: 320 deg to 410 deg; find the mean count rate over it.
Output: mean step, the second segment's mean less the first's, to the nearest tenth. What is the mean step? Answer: 13.0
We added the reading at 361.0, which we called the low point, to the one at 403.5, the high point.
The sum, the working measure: 231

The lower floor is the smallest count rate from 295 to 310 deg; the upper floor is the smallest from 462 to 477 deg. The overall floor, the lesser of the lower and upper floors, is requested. 112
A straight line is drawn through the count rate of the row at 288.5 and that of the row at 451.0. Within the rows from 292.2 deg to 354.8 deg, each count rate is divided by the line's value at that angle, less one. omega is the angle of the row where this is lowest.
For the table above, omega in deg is 323.5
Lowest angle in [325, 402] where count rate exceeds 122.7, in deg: 331.0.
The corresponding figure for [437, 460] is 453.5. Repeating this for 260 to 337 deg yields 261.0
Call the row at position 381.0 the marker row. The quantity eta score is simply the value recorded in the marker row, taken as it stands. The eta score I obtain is 115.5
